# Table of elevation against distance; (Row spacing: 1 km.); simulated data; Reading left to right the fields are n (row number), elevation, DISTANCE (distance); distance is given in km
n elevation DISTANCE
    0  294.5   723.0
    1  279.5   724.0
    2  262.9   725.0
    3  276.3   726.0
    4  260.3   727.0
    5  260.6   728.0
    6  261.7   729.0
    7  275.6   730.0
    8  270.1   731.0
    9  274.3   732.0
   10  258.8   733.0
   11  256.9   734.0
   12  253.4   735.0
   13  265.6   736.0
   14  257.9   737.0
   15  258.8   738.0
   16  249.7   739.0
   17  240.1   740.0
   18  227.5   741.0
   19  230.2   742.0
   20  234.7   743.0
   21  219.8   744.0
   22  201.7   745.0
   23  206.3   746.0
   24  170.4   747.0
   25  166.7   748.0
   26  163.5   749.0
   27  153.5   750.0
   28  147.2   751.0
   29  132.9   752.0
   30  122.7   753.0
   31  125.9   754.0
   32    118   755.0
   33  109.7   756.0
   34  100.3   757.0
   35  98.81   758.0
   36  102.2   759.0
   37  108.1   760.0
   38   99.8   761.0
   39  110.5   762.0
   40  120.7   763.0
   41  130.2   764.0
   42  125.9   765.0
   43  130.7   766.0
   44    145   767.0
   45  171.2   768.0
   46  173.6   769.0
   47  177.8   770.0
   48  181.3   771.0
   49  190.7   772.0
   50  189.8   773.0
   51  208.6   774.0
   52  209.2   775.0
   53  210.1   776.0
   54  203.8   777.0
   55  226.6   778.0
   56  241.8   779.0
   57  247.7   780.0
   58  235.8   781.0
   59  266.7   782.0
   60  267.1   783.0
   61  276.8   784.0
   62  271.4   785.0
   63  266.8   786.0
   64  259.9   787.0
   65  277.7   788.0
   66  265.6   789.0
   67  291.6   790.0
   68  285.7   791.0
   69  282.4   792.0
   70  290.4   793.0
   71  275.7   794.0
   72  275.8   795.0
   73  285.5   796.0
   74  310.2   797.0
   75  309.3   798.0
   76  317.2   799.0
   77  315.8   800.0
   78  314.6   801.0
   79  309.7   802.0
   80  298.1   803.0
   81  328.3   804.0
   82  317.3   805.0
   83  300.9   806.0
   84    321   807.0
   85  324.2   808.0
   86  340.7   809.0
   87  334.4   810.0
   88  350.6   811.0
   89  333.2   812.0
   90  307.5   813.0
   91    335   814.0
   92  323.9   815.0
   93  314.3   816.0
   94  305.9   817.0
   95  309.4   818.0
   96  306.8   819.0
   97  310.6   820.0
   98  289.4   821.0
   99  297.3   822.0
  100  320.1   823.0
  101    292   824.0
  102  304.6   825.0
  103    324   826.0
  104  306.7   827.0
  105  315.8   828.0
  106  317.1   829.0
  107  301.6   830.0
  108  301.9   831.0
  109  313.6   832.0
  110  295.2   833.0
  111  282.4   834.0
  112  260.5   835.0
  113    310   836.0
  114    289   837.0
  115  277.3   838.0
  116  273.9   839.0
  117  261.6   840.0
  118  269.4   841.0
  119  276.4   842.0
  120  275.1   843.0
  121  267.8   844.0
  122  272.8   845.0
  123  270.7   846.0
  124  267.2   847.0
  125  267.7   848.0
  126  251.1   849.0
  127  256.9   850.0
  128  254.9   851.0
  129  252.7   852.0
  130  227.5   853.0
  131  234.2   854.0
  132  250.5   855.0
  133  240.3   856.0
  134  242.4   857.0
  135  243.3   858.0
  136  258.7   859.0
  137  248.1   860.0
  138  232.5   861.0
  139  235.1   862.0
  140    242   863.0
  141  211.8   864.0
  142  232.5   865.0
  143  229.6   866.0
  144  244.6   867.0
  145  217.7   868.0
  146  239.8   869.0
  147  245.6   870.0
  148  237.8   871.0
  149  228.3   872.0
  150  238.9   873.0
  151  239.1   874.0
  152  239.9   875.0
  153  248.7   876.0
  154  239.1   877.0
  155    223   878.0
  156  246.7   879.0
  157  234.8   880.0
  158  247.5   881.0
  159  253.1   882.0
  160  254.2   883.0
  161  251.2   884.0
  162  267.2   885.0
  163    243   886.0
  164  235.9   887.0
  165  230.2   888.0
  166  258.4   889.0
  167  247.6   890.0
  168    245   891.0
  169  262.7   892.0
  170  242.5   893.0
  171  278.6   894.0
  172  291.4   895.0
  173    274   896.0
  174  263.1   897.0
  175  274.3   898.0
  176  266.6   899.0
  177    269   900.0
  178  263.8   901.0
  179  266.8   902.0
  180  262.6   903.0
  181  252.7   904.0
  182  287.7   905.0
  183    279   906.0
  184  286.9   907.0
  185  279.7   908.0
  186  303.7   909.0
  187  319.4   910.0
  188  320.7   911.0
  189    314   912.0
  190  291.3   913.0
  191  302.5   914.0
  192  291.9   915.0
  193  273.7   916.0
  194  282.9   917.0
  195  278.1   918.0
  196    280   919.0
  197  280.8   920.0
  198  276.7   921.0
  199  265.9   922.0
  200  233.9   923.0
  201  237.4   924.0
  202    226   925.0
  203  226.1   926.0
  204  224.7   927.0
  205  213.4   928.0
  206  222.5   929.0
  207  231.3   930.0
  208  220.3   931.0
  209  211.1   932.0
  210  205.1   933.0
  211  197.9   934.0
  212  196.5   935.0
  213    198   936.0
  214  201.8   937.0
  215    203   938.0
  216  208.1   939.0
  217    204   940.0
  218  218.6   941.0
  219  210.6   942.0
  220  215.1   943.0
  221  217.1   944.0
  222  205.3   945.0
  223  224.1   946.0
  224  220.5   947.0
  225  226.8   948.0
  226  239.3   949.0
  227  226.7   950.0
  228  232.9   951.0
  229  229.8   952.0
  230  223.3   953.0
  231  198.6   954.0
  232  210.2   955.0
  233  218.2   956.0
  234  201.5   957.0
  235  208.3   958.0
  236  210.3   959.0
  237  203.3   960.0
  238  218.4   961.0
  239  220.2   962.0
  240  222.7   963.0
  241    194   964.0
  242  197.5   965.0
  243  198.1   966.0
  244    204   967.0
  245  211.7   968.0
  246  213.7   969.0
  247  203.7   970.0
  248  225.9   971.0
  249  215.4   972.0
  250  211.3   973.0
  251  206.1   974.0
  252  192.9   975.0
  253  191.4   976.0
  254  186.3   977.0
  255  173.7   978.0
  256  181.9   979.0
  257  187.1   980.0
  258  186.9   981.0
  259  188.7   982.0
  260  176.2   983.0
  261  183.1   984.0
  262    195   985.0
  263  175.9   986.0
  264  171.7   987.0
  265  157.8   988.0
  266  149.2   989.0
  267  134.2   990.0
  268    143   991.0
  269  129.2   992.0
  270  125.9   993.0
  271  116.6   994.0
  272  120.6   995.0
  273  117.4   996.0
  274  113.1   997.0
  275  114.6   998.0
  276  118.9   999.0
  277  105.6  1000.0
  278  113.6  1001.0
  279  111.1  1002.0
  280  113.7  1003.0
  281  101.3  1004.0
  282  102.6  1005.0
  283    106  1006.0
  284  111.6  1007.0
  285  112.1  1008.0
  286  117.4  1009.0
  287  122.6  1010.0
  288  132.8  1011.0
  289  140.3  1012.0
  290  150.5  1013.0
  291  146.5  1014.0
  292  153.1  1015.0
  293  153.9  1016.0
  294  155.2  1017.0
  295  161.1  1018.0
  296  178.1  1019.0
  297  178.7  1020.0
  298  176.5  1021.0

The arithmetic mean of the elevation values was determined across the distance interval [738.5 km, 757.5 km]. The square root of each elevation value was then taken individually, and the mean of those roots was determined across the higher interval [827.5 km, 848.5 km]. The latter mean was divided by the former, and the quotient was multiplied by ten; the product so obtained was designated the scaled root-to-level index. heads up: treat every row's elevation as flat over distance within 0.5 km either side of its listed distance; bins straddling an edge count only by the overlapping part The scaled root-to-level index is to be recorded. 1.0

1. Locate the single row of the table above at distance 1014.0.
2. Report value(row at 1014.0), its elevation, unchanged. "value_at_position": 146.5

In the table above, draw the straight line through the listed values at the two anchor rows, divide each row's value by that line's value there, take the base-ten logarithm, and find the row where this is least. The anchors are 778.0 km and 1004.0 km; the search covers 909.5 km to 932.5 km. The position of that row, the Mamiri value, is 928.0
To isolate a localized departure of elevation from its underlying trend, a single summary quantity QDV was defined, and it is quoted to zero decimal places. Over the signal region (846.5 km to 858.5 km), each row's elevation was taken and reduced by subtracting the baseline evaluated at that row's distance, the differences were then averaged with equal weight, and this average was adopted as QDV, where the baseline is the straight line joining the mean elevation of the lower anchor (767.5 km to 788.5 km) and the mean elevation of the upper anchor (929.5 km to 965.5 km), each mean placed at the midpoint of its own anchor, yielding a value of 29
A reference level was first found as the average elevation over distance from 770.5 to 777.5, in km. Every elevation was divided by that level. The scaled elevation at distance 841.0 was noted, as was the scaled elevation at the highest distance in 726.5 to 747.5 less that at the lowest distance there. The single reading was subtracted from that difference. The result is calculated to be -1.80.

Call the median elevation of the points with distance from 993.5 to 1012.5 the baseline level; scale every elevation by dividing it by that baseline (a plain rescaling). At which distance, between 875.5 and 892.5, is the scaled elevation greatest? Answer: 885.0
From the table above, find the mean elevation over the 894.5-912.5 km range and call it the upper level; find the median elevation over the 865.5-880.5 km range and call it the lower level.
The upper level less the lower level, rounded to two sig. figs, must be 43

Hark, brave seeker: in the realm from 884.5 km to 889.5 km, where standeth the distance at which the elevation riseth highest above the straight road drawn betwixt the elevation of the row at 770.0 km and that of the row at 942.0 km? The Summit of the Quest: 885.0 km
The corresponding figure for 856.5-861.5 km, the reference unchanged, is 859.0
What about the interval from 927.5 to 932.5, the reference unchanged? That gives 930.0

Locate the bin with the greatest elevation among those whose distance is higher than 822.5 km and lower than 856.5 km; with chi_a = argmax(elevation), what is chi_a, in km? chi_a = 826.0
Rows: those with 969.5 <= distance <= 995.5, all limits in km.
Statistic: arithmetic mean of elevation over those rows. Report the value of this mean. 174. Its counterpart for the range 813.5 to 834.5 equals 308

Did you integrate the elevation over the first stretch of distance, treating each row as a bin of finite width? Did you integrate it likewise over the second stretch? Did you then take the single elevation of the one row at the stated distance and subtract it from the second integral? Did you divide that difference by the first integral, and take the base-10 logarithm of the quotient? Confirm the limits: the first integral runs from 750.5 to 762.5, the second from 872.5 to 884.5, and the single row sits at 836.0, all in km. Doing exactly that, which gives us 0.28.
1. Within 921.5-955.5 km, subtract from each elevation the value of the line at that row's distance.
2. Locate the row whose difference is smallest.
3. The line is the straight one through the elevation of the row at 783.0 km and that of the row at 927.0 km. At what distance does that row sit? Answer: 935.0 km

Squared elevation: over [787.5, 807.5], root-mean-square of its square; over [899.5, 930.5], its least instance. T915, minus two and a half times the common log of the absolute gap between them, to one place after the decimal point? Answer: -11.6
